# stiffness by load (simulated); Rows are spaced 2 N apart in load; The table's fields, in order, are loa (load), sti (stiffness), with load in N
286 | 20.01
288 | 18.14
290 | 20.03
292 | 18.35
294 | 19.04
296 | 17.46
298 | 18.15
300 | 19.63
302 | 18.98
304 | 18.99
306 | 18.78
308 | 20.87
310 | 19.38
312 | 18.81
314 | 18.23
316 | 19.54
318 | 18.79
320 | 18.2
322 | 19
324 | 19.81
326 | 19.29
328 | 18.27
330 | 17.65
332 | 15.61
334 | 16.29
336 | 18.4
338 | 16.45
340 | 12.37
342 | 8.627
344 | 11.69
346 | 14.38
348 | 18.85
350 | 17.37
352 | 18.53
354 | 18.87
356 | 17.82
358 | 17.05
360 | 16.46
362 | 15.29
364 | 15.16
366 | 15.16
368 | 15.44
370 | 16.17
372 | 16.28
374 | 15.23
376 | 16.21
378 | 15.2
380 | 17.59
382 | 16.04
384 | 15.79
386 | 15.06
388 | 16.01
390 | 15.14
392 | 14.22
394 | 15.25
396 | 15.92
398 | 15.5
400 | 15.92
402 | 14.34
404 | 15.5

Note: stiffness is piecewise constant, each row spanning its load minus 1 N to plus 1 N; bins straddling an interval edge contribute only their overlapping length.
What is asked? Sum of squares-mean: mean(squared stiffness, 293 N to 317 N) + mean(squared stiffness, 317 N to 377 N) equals 639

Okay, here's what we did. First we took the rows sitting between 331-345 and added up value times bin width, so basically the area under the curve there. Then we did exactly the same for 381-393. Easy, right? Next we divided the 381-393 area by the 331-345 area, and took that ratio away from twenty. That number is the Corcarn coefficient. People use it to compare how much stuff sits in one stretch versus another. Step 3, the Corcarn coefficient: 19.1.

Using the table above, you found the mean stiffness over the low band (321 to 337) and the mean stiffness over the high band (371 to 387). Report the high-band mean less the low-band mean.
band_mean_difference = -2.1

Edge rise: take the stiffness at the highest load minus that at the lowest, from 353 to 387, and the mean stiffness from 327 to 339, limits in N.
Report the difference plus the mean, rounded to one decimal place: 13.3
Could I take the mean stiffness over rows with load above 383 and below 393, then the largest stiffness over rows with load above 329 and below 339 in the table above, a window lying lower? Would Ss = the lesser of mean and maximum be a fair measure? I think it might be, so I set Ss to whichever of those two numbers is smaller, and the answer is 15.2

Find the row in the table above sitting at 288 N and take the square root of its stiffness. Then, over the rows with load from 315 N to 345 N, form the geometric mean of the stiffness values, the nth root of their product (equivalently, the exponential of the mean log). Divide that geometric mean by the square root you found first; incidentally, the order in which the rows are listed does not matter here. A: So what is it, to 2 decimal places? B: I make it 3.82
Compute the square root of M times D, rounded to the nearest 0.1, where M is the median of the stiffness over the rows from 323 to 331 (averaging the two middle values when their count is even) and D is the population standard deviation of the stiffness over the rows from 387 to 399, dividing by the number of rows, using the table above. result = 3.3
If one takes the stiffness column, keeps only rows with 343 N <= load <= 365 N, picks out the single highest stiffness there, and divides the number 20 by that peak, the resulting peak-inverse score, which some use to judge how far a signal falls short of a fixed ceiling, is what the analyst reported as 1.06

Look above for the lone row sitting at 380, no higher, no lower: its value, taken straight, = 17.59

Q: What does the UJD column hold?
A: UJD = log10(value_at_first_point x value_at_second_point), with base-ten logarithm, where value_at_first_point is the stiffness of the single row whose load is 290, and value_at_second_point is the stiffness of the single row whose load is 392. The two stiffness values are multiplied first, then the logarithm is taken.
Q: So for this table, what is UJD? 2.45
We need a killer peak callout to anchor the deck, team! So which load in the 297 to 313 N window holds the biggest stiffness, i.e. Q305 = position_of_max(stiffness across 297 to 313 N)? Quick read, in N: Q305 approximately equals 308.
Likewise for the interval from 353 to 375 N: 354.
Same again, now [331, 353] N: 348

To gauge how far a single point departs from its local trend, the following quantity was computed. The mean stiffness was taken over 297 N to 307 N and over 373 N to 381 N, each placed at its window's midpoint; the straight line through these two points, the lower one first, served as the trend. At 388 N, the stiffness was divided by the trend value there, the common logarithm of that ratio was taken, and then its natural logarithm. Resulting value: -4.6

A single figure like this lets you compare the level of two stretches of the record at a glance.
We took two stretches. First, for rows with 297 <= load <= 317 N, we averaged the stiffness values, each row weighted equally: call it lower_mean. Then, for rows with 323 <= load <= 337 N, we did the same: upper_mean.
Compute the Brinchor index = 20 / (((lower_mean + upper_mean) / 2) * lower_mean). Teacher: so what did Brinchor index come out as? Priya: 0.0564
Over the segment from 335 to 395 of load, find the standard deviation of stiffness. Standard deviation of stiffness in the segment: 2.1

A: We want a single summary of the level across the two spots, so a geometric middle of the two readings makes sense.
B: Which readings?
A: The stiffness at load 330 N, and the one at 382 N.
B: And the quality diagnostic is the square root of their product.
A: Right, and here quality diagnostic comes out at 16.8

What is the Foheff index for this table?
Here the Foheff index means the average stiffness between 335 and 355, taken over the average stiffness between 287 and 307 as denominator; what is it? 0.83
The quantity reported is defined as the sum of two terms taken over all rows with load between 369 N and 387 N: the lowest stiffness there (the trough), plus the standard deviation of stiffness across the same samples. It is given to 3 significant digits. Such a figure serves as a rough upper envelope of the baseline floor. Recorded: 15.8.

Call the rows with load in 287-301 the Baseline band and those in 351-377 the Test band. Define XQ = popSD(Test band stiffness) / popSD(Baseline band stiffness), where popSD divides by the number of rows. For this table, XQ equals 1.5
